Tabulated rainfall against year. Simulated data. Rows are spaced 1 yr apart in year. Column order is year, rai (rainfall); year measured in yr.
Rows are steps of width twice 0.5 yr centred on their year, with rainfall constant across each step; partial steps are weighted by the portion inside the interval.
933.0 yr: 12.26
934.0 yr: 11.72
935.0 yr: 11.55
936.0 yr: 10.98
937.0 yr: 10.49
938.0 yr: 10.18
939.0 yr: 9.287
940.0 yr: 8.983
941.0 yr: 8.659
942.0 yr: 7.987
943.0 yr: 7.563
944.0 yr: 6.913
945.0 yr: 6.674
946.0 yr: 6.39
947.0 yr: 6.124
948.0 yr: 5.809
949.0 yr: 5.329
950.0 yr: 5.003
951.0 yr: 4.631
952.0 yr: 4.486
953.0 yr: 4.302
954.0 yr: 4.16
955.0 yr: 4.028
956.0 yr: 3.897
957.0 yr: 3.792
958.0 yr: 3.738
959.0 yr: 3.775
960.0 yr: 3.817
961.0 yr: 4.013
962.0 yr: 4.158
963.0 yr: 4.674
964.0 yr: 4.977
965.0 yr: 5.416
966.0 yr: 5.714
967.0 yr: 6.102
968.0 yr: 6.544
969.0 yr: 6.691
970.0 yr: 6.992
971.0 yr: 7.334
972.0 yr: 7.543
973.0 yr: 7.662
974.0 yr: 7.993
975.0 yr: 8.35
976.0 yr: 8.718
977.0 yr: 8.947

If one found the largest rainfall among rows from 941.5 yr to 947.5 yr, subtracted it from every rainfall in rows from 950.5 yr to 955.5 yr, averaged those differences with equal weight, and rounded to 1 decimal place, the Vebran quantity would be -3.7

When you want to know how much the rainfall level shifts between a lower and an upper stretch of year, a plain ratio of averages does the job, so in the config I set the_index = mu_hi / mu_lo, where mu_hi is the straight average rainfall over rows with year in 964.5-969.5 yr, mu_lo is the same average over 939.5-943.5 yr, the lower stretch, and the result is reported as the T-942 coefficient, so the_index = 0.7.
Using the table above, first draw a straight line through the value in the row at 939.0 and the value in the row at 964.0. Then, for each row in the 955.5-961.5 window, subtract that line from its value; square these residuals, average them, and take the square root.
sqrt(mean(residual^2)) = 2.1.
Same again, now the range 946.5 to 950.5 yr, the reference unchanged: 2.1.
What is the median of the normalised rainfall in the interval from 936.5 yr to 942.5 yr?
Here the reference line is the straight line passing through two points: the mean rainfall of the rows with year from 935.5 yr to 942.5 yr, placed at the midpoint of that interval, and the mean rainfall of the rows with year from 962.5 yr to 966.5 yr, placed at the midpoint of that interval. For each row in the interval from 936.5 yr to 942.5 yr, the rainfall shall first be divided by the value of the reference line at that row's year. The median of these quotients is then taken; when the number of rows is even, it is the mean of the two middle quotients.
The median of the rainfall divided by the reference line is 0.97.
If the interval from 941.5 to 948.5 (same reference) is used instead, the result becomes 0.79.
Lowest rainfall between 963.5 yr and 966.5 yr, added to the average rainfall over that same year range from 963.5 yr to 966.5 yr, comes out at 10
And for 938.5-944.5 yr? 15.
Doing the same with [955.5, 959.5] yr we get 8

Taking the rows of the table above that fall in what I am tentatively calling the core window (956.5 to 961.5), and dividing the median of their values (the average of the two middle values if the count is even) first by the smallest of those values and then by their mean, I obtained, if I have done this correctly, 0.27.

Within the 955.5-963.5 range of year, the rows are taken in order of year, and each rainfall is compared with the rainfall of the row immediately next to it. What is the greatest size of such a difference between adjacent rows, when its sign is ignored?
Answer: 0.516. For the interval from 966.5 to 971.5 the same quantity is 0.442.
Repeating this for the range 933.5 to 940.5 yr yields 0.893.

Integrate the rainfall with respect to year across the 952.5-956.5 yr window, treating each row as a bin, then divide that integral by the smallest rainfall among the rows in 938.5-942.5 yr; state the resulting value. 2.1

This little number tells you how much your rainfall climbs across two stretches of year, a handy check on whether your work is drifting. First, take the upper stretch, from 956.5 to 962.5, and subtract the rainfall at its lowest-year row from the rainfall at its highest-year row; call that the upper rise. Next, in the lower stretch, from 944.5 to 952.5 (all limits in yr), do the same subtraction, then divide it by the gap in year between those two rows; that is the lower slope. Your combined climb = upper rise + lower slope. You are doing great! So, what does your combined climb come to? 0.1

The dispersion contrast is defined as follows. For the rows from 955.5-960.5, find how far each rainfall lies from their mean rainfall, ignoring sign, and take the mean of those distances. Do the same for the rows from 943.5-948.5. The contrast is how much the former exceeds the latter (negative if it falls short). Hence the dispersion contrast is -0.29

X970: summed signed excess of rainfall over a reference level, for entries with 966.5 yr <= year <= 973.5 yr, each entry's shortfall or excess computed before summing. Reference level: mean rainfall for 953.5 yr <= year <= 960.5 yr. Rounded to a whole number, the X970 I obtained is 22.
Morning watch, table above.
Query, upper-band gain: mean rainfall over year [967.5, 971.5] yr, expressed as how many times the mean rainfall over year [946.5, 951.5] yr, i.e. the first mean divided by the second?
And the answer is 1.3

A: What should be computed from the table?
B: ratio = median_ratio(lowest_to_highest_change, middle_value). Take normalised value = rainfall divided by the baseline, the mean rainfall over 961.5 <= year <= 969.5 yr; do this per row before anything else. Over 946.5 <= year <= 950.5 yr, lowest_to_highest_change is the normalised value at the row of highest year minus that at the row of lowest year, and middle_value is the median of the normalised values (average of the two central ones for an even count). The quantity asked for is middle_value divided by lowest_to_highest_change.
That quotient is -5.0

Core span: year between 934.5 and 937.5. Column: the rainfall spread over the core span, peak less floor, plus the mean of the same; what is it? 12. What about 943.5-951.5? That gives 8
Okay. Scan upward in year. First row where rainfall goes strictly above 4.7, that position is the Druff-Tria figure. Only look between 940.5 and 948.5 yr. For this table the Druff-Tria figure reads 941.0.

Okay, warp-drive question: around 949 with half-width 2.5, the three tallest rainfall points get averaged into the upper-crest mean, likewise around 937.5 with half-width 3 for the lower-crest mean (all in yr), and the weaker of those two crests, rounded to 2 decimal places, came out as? 5.75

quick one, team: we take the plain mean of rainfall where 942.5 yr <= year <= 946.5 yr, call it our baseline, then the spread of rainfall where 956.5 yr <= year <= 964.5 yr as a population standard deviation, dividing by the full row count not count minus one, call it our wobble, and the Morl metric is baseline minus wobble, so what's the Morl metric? 6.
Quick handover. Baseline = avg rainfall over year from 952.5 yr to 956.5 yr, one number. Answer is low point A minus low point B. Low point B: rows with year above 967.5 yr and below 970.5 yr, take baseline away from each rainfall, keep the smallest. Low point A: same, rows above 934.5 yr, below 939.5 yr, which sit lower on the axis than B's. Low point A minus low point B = 2.7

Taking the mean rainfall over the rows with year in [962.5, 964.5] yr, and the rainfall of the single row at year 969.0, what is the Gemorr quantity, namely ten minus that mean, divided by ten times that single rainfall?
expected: 0.077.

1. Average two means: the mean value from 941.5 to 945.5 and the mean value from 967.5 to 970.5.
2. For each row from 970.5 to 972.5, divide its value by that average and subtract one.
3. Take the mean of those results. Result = 0.06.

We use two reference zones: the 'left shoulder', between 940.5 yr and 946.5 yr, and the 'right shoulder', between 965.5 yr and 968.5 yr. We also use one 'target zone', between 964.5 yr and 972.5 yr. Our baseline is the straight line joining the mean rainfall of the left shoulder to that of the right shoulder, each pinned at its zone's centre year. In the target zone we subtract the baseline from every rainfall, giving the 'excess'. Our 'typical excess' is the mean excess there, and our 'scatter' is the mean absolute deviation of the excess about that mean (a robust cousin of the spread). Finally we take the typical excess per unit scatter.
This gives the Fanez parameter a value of 1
